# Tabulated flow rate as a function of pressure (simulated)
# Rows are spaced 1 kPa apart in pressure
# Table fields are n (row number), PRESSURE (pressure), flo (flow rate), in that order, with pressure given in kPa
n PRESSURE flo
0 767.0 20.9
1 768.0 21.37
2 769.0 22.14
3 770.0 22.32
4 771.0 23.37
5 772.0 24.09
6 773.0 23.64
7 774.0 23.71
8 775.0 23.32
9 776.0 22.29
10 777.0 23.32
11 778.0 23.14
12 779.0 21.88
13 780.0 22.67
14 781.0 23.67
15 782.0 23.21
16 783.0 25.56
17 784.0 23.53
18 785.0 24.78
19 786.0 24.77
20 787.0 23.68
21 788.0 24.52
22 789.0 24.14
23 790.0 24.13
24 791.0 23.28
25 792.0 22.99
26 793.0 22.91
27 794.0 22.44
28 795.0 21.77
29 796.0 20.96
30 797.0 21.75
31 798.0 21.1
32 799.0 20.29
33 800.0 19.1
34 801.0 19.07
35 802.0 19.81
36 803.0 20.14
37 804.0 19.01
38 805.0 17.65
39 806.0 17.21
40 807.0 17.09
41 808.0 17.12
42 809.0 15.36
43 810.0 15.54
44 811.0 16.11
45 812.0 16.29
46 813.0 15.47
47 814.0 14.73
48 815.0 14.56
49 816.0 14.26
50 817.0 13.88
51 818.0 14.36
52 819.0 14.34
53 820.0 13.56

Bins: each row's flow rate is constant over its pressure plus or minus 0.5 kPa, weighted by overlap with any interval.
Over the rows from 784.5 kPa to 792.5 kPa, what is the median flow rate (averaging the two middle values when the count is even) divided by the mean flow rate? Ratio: 1.00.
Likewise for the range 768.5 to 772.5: 0.99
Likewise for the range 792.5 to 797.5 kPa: 0.99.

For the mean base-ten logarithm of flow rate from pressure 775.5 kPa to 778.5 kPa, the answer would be 1.36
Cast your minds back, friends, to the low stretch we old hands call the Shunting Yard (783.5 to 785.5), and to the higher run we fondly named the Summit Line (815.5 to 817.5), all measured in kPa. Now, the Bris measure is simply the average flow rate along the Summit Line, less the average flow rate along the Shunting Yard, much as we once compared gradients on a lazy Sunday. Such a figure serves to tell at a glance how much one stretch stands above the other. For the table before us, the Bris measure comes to -10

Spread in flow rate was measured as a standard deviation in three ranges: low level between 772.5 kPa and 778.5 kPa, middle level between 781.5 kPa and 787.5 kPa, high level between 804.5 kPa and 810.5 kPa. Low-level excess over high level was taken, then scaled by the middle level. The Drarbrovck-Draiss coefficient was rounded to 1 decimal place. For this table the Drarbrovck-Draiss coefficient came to -0.5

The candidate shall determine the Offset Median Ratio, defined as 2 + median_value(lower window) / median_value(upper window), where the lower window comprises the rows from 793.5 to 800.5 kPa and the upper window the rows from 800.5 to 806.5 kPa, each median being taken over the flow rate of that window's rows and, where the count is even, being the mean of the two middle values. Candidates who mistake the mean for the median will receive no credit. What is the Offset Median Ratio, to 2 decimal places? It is 3.11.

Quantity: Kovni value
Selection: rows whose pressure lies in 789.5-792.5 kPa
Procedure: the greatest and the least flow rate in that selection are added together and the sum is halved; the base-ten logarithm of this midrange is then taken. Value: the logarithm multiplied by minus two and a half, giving -3.43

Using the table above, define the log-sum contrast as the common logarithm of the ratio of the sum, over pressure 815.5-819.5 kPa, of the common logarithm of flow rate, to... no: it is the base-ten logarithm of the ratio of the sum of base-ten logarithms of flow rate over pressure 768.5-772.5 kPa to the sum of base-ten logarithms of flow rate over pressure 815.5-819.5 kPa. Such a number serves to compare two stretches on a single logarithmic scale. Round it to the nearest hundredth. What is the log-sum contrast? 0.07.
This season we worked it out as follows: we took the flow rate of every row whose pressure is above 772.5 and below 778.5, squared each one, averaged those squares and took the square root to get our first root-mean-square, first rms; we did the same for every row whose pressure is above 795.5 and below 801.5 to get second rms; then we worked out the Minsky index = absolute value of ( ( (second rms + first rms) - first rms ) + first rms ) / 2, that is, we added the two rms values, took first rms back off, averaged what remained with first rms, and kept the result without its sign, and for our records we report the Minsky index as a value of 21.8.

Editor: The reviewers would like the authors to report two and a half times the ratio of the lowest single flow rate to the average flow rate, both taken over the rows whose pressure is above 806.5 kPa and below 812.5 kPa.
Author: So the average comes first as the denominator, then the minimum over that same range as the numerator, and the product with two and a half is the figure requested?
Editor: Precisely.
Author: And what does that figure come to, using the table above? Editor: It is 2.36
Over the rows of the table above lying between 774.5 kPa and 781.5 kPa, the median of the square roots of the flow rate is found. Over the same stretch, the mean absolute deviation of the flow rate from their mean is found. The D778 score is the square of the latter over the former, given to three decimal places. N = 0.058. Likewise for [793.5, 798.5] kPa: 0.045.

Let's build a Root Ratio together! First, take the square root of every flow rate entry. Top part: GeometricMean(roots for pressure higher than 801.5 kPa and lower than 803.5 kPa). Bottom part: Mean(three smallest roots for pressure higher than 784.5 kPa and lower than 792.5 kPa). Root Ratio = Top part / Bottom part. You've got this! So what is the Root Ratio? 0.93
